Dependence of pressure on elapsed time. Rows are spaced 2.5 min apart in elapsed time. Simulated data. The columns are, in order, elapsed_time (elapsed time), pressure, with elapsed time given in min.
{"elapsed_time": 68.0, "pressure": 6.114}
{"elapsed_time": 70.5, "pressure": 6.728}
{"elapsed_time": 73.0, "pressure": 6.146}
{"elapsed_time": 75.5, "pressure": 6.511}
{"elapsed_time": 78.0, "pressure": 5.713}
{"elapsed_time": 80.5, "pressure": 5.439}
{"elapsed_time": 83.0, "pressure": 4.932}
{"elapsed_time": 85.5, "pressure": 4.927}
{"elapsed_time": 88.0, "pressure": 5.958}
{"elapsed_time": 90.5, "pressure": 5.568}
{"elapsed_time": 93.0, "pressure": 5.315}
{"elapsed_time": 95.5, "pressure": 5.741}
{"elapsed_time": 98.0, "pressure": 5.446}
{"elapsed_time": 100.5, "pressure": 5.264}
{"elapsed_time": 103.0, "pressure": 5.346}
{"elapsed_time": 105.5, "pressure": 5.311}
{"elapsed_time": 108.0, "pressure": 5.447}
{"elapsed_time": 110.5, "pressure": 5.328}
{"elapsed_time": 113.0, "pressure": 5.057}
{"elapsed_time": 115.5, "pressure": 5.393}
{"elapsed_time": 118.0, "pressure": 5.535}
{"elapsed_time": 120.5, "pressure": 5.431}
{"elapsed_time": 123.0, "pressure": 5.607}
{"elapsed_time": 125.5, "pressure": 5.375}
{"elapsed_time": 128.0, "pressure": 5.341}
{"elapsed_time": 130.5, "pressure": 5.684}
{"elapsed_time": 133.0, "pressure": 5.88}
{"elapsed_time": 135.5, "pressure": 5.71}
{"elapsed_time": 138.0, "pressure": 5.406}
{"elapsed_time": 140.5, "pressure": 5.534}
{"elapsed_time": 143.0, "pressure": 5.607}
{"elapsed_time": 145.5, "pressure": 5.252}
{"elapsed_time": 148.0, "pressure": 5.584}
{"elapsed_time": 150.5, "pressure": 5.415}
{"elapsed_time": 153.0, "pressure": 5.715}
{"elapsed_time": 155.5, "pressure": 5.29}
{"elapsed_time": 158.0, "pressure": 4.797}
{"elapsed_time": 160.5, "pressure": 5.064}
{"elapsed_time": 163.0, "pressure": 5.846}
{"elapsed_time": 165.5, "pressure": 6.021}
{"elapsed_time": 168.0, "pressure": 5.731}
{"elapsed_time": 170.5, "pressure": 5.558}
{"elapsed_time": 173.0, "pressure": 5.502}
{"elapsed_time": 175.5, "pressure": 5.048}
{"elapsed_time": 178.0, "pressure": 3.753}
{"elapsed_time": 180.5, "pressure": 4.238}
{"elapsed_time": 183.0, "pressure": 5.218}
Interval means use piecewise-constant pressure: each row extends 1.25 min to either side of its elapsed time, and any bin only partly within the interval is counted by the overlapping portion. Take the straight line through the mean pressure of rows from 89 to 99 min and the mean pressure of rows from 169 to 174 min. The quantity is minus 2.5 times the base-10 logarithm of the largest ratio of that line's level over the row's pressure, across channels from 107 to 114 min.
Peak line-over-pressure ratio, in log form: -0.10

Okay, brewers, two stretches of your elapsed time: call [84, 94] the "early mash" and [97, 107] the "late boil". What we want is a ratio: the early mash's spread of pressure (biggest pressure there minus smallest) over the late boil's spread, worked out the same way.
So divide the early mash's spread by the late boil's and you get 5.7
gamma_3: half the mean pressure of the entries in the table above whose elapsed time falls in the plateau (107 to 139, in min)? 2.74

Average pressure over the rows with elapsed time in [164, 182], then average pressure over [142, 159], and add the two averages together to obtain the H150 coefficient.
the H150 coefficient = 10.5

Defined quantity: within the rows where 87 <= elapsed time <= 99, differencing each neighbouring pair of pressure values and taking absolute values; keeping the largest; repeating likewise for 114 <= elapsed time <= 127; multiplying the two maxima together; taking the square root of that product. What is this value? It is 0.31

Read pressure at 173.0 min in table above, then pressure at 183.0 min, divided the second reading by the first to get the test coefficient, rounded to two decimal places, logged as 0.95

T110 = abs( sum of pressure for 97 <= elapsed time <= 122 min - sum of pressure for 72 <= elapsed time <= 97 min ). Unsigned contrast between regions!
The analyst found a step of 2.69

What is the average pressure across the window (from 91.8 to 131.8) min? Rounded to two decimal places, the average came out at 5.41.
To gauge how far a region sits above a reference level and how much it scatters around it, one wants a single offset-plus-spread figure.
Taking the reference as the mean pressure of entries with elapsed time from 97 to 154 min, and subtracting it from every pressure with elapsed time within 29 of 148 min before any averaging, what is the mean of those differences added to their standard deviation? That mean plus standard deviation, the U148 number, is 0.31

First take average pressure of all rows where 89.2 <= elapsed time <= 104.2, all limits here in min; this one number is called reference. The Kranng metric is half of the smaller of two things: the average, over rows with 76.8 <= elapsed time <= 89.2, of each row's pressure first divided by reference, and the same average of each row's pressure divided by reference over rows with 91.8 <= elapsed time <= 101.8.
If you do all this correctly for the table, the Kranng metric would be 0.495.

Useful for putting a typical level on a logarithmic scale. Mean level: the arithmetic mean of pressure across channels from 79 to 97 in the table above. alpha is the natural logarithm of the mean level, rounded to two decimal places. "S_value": 1.69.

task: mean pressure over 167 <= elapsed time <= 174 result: 5.60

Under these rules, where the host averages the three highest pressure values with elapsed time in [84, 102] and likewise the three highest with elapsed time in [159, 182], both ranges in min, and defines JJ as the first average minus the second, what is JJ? -0.11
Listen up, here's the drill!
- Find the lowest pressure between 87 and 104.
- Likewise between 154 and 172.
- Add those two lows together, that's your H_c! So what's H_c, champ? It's 10.1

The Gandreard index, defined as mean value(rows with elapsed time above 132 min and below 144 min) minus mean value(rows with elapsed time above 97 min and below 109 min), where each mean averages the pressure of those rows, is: 0.26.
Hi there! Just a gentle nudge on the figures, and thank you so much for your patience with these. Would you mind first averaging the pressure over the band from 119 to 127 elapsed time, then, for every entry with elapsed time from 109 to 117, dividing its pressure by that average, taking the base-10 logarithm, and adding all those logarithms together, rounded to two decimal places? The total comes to -0.05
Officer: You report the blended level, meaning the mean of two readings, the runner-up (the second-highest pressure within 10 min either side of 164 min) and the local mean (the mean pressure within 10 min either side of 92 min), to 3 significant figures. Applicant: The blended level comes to 5.62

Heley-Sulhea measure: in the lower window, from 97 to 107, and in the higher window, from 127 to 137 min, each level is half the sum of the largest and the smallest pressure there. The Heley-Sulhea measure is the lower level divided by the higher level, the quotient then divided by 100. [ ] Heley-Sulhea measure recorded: 0.0095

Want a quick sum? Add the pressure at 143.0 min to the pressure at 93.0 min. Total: 10.9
